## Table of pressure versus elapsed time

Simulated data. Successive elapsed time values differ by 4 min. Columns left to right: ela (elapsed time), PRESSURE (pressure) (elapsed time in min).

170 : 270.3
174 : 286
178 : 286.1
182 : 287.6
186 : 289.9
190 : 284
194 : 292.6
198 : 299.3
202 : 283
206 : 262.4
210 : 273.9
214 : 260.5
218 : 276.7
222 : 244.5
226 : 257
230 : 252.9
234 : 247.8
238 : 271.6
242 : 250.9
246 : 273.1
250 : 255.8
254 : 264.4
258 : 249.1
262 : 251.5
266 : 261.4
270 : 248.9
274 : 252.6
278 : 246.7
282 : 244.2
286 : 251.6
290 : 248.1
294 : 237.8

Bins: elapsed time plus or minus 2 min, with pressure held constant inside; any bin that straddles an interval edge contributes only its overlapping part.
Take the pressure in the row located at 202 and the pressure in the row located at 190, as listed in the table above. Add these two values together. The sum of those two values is 567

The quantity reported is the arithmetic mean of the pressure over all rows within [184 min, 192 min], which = 287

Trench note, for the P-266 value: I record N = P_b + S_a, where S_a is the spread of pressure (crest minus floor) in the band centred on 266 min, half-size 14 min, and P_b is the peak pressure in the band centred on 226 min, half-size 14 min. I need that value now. 294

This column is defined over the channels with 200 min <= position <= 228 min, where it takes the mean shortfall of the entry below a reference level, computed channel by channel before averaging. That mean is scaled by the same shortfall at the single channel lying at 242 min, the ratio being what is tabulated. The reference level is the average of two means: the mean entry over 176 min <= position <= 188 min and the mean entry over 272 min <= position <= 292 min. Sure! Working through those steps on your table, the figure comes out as 0.2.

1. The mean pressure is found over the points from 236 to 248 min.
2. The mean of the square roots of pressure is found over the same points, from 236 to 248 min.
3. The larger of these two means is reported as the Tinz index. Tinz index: 265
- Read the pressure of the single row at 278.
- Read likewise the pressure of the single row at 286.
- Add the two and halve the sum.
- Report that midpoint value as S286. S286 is 249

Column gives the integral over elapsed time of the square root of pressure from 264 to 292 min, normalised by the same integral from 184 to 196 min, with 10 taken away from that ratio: -7.8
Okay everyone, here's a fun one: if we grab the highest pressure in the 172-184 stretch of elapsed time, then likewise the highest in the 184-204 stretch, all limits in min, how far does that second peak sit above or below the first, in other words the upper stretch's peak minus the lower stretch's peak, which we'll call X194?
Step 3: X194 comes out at 12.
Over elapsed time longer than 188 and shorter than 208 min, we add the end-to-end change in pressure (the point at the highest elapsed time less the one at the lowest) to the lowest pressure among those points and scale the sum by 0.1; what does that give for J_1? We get 24.1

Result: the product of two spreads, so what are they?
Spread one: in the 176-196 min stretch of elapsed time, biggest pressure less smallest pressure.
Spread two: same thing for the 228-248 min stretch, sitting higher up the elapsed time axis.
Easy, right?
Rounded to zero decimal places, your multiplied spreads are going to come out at 218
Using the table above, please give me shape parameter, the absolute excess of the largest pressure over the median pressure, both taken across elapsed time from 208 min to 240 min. 18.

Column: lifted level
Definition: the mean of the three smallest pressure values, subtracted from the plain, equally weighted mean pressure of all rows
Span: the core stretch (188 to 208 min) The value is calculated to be 7.8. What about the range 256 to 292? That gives 4.1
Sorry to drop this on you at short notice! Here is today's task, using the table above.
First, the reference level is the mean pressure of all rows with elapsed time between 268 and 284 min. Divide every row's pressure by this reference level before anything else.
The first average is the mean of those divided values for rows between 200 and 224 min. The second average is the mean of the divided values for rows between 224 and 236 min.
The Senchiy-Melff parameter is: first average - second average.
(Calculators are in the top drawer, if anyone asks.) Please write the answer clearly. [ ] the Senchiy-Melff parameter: 0.06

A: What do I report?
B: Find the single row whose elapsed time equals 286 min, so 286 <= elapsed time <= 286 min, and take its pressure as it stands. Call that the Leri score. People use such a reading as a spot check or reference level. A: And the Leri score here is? 251.6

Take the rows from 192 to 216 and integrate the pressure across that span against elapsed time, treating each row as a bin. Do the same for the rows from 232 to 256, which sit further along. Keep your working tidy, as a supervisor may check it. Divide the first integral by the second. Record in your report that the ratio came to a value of 1.1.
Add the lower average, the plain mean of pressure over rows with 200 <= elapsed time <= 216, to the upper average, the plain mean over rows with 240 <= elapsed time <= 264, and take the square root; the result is 23.0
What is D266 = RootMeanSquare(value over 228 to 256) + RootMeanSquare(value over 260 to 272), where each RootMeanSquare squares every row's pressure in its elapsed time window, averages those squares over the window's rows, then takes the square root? 514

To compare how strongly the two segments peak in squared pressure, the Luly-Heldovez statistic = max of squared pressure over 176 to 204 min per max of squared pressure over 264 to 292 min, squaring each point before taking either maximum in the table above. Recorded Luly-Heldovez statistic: 1.31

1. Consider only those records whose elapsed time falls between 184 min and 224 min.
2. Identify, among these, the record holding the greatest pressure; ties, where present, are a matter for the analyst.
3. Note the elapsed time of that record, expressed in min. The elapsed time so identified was 198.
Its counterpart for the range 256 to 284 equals 266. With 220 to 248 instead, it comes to 246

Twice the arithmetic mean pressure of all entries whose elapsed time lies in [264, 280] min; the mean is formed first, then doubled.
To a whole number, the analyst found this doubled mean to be 505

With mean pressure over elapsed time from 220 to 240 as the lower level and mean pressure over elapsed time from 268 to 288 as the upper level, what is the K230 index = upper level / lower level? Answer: 0.98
